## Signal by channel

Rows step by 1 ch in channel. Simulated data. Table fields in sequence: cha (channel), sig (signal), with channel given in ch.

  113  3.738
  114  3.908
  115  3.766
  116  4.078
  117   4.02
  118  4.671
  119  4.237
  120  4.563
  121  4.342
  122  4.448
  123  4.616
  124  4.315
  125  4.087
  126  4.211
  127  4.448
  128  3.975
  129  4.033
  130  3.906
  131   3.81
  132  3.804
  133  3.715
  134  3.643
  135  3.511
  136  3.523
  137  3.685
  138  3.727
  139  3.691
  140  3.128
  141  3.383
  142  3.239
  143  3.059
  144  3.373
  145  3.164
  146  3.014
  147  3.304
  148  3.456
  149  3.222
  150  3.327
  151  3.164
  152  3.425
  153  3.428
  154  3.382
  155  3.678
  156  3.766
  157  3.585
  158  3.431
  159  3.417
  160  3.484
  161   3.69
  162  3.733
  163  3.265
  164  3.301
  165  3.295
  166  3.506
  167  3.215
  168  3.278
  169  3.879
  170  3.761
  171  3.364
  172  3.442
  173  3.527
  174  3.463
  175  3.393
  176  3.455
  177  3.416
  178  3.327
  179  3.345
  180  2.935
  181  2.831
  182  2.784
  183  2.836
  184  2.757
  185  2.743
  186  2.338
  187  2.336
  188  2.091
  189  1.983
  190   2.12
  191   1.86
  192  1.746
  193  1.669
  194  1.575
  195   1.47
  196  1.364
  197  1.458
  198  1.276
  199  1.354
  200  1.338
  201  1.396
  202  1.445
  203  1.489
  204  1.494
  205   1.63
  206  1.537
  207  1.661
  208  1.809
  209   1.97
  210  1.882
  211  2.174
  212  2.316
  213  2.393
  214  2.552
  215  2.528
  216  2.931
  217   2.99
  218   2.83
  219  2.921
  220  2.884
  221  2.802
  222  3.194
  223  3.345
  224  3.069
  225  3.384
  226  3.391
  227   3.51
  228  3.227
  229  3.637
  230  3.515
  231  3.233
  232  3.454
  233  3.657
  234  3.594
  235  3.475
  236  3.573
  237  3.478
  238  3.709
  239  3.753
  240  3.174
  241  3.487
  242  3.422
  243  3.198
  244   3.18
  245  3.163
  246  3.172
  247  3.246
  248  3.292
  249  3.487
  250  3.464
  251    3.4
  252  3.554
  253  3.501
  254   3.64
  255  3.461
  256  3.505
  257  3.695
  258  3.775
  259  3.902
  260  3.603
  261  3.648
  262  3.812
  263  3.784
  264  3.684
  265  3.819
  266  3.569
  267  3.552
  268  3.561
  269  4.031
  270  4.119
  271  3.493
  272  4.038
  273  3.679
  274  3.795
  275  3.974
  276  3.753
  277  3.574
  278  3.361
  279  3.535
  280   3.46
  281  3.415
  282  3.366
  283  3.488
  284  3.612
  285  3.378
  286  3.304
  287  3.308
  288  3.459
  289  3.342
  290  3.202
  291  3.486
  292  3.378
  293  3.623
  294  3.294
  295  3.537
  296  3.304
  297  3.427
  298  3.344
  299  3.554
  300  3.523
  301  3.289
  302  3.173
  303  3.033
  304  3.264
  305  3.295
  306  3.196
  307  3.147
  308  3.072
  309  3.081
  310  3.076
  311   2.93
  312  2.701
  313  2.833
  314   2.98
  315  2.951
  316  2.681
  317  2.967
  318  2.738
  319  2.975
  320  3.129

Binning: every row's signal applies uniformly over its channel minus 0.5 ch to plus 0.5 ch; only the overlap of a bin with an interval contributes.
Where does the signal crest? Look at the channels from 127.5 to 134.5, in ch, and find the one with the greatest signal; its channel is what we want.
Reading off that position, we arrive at 129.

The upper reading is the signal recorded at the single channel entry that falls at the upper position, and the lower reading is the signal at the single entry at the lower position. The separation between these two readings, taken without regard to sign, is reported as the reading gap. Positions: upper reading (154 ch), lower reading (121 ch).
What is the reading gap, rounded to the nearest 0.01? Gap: 0.96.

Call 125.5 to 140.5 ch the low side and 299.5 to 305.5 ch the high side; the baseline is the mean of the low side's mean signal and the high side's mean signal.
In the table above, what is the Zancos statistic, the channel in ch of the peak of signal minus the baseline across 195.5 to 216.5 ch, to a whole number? 216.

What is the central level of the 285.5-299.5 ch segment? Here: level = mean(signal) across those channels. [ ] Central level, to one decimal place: 3.4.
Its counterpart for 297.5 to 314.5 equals 3.1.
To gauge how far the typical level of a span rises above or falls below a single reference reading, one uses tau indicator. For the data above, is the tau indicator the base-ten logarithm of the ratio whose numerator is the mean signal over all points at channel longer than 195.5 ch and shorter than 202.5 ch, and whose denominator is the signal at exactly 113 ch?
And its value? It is -0.43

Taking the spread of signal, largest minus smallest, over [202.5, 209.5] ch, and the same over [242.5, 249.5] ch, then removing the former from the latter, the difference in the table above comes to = -0.16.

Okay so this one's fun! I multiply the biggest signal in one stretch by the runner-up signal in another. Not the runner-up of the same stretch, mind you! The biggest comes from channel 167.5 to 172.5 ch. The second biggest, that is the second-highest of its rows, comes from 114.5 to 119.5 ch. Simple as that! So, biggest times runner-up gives 16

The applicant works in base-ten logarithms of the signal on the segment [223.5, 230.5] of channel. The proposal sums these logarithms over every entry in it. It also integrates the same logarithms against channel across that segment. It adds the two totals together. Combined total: 7.4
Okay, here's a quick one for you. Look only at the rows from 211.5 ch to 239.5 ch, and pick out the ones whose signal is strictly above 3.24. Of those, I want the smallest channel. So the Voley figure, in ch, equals 223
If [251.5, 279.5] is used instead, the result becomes 252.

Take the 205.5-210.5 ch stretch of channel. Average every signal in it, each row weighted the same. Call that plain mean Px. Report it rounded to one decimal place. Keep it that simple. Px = 1.8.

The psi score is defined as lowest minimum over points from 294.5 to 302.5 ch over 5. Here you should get 0.635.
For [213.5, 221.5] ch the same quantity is 0.506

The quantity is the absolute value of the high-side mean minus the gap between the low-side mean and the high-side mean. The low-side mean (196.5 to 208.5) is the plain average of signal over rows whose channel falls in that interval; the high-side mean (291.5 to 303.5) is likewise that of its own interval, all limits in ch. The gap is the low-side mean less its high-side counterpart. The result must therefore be 5.3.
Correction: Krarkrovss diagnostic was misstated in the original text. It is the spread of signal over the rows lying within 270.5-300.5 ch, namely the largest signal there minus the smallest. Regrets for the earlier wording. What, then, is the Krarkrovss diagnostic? 0.84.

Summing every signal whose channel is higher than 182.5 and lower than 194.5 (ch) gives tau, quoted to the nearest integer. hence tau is 26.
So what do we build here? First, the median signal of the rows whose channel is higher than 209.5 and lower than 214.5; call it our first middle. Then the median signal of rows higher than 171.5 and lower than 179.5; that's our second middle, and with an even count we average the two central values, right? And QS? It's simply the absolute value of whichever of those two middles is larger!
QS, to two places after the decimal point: 3.43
